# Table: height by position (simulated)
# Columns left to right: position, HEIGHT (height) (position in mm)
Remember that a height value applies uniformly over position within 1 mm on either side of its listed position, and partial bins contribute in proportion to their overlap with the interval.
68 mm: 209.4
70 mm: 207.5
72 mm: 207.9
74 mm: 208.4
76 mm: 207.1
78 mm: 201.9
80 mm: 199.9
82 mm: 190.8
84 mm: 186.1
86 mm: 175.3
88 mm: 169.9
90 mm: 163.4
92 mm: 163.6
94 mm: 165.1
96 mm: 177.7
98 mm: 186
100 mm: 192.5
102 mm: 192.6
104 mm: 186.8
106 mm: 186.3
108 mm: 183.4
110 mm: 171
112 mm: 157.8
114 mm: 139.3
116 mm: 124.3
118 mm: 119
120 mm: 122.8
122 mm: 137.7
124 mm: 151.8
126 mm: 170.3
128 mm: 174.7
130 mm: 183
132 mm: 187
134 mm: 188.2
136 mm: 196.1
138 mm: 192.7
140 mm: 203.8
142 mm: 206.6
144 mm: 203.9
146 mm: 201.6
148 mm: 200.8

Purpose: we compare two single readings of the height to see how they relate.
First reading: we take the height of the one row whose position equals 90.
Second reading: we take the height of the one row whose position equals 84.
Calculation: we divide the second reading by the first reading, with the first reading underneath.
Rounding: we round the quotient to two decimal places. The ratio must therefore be 1.14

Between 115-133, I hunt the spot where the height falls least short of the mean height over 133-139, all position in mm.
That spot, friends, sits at 132 mm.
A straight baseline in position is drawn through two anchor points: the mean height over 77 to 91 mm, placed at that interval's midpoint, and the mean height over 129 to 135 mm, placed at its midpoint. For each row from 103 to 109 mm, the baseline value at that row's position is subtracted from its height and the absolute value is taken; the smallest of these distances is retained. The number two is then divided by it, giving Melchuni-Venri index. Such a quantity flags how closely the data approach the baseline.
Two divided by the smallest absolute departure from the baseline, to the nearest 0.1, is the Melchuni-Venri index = 1.4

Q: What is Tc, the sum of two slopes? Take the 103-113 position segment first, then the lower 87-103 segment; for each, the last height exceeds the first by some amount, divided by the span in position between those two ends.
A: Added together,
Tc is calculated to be -2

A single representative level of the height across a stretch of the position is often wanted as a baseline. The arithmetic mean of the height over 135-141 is 198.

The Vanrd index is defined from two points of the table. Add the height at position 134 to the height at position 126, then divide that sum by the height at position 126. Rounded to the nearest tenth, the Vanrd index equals 2.1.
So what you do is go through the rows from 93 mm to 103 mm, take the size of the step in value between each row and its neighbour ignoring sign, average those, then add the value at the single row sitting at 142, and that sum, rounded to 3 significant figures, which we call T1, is 213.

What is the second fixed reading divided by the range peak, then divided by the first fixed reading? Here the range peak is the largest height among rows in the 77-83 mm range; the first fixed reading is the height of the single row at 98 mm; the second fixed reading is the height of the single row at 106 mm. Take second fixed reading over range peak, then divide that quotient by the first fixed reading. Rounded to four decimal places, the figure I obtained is 0.0050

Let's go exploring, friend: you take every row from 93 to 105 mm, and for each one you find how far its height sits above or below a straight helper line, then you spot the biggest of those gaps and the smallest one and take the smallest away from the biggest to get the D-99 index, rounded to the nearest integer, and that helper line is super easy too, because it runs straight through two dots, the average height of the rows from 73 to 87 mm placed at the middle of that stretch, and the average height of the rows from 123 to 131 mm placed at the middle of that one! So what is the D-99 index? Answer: 32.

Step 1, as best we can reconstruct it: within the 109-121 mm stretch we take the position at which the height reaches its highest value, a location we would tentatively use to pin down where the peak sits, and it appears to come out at 110 mm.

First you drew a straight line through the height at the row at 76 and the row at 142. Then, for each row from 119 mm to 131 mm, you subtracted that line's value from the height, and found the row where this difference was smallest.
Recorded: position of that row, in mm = 120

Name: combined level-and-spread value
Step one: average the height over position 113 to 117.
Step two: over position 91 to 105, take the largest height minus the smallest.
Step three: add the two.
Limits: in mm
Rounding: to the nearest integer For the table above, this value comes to 161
